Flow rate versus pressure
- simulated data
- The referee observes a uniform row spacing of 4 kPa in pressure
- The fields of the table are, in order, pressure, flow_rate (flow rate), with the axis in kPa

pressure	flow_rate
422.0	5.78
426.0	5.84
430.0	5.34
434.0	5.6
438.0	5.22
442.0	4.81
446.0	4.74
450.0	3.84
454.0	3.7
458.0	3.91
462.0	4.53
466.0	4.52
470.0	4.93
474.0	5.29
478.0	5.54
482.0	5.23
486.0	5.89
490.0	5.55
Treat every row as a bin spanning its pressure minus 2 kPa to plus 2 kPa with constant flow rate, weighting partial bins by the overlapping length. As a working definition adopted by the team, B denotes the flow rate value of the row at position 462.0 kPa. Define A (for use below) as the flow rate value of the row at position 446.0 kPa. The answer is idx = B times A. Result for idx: 21.5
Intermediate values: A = 4.74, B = 4.53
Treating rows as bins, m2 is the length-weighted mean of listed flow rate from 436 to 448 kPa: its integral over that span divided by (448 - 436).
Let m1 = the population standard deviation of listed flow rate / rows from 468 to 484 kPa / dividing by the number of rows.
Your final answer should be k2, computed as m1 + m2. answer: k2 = 5.1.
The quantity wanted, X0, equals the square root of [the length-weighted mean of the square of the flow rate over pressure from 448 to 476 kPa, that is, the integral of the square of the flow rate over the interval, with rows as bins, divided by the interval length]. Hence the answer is 4.4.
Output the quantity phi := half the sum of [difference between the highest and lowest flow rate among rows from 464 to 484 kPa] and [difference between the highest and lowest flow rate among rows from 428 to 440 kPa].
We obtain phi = 0.70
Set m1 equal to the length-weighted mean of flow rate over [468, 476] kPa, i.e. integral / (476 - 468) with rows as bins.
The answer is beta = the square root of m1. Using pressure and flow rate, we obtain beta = 2.26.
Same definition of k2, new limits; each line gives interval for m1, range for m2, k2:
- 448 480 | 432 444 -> 5.9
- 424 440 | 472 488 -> 5.7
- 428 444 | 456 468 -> 4.6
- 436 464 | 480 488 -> 6.1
